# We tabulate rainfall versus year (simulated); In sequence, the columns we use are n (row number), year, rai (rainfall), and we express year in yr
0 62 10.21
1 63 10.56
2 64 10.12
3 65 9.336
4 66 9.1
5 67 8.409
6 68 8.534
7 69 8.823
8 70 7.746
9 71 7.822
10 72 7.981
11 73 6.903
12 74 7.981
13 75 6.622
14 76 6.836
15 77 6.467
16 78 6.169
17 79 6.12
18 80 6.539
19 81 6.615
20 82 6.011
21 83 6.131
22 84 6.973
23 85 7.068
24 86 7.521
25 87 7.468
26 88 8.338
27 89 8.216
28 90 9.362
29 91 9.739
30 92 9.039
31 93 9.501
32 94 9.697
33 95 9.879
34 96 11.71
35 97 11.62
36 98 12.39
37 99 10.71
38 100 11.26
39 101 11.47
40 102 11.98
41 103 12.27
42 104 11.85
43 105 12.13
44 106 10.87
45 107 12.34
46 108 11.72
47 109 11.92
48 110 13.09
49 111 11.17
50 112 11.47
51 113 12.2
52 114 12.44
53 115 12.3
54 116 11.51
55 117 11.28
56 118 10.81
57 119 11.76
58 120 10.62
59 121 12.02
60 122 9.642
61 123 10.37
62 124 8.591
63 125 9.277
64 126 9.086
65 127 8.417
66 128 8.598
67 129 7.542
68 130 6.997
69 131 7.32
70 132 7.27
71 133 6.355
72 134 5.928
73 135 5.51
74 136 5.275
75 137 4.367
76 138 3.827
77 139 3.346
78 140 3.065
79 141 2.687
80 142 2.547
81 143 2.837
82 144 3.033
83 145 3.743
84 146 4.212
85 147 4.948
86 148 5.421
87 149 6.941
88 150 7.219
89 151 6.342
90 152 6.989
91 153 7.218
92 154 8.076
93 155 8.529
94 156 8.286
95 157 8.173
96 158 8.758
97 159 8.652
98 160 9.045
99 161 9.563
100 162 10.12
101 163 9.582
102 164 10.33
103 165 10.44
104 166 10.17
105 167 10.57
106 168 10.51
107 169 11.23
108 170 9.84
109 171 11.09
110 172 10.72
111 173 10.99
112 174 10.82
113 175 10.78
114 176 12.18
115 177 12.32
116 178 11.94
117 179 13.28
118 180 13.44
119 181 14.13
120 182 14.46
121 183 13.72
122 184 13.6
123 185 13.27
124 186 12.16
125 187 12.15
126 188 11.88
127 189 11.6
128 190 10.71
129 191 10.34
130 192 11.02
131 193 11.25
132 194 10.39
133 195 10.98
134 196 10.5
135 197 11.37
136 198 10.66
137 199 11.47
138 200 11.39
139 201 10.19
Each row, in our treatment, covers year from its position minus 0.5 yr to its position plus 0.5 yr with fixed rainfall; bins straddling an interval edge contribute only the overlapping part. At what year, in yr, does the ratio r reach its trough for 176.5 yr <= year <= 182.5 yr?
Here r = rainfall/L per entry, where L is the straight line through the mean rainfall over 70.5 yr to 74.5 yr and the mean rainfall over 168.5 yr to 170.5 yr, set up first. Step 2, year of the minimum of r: 178 yr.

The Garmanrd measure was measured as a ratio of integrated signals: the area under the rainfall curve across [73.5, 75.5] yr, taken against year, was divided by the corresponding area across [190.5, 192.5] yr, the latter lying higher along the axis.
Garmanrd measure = 0.68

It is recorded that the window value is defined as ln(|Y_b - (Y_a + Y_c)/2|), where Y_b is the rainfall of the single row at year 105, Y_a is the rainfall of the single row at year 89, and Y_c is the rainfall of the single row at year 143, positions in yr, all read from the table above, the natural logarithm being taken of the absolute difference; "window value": 1.9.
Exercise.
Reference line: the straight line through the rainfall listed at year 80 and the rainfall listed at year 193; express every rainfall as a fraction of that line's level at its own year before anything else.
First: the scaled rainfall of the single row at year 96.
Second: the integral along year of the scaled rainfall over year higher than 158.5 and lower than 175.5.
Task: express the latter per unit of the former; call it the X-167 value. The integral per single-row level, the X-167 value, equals 10.6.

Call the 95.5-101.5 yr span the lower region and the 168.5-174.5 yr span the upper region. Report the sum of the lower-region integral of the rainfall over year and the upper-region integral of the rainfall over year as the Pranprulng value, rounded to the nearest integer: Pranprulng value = 134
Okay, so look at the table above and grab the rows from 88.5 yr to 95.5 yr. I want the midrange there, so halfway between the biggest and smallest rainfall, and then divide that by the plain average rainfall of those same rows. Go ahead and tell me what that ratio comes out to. 0.968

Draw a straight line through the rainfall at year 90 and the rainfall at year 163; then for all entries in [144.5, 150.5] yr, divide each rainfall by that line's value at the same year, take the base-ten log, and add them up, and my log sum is -1.5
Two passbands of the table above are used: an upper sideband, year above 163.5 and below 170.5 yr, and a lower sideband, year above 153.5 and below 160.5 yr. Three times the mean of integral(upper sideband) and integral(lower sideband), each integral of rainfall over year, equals 199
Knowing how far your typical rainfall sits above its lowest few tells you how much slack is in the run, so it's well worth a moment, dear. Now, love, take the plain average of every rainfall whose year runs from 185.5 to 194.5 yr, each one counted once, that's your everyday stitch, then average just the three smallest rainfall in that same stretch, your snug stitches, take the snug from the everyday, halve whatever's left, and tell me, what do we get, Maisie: 0.40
